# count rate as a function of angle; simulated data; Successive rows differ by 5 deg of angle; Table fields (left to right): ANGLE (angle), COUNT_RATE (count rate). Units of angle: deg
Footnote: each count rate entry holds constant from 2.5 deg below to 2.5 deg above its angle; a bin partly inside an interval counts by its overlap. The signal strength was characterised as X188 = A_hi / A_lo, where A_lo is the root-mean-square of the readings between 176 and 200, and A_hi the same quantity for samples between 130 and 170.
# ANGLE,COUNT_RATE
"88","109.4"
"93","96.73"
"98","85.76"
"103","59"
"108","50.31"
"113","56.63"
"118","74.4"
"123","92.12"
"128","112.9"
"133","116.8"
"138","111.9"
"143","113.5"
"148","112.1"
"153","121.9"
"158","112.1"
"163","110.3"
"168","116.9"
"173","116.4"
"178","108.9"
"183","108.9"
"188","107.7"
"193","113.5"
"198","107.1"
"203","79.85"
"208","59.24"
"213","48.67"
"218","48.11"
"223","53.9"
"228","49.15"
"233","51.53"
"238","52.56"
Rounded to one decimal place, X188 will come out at 1.0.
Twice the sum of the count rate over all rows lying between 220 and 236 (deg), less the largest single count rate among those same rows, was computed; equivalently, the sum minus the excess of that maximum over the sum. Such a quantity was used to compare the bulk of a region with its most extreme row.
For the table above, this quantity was 255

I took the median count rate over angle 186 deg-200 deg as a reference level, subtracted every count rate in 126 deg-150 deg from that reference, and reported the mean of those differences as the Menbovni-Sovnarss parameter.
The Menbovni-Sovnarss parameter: -6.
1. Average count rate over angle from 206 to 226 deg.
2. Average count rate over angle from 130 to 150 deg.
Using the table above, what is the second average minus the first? 61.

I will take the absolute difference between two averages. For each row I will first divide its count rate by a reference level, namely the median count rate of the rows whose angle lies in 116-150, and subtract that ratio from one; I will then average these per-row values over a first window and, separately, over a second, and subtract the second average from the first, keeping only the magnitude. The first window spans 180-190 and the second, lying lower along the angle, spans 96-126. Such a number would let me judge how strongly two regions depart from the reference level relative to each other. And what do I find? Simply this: 0.34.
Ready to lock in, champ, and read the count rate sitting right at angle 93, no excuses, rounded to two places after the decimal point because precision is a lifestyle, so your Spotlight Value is 96.73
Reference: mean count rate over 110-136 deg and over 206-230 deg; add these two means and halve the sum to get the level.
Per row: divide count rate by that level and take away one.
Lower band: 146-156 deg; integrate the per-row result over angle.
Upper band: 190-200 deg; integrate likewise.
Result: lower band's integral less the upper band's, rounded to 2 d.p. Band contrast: 0.94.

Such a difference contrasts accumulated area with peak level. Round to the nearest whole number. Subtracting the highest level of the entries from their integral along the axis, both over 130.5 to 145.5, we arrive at 1594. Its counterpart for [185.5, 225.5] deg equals 2977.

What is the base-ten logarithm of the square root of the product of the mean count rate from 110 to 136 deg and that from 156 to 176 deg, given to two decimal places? 2.01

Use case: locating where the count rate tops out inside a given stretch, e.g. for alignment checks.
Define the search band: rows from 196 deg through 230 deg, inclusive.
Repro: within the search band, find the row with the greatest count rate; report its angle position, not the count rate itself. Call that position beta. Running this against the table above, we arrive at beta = 198 deg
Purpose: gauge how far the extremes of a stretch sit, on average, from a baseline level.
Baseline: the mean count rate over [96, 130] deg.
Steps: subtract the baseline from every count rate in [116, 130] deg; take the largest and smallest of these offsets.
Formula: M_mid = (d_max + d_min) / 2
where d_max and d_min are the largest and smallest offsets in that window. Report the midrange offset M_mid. 18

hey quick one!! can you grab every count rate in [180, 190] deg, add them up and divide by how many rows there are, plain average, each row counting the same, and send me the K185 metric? 108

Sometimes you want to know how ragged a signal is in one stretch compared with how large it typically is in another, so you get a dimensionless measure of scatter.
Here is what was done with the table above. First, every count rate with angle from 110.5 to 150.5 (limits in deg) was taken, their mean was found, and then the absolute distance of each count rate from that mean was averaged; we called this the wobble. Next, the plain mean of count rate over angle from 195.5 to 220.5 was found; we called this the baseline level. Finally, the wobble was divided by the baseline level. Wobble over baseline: 0.27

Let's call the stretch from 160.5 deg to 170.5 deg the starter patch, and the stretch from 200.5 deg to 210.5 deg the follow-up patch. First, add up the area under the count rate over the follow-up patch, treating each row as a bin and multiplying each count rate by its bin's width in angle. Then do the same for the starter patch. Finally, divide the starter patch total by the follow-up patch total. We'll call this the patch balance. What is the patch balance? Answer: 1.63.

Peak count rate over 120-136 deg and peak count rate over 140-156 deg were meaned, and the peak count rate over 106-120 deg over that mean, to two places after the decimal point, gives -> 0.62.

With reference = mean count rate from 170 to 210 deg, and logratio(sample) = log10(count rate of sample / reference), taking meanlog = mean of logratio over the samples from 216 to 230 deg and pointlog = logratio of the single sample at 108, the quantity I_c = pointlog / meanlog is 1.0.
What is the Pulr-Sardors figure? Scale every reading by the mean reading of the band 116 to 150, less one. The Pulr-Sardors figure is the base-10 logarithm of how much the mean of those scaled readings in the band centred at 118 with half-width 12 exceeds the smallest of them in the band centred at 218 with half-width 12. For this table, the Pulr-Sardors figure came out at -0.56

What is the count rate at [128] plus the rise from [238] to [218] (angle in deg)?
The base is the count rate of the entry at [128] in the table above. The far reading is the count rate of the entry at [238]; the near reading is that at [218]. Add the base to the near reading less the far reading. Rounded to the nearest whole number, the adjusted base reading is 108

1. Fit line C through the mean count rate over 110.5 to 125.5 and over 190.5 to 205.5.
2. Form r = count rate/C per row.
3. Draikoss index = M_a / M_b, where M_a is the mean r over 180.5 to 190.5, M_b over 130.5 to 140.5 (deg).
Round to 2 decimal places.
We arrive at 0.79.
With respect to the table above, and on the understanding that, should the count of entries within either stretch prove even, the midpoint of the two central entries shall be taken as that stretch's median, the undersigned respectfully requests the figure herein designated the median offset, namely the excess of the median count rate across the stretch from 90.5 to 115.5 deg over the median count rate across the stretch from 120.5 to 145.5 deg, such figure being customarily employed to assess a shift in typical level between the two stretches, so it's -54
